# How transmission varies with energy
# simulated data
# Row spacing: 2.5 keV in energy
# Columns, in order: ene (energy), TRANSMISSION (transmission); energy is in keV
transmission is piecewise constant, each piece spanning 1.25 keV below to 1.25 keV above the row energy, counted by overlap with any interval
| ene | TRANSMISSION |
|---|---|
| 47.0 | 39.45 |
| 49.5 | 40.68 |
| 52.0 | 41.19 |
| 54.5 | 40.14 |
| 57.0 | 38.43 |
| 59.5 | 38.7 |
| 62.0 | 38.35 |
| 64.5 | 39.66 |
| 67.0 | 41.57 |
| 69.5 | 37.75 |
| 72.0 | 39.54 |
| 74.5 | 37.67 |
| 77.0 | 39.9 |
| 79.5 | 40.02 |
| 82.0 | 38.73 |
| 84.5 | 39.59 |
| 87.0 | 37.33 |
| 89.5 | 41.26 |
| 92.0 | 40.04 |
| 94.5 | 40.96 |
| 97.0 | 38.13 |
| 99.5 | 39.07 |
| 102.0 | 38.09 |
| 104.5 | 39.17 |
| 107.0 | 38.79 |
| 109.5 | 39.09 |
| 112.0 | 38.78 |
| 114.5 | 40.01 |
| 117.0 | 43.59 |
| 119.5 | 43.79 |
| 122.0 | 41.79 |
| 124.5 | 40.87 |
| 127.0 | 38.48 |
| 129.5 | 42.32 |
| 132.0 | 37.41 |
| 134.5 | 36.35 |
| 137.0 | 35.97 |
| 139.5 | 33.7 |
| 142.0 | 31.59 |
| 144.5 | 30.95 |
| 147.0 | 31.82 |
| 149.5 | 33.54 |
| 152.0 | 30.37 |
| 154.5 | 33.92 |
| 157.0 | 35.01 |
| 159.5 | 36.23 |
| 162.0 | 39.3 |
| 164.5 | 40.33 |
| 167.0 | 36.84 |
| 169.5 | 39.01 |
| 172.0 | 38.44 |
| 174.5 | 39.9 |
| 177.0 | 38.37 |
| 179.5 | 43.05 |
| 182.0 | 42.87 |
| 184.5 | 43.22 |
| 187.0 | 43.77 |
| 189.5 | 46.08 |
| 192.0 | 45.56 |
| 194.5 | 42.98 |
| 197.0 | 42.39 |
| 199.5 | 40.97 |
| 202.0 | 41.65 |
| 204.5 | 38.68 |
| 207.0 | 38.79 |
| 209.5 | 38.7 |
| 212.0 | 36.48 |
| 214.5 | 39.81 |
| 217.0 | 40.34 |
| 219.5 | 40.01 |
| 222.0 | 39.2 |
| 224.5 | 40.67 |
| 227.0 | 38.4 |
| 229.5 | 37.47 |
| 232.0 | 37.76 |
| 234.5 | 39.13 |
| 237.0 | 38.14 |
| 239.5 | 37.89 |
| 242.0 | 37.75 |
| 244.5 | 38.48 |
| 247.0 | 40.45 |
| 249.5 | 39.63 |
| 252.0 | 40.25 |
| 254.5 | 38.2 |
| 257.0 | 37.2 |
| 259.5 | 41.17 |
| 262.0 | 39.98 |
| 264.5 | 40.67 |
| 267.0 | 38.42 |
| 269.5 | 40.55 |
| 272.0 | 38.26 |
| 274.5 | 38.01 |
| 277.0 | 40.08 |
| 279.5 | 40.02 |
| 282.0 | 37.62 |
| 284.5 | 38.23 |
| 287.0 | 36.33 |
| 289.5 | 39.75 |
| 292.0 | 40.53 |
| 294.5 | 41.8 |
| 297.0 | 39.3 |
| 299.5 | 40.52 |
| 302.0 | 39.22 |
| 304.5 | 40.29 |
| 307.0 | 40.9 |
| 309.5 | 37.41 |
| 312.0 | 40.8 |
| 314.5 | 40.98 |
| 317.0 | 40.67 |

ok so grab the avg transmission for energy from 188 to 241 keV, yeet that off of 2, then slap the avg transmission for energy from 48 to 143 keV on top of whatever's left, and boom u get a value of 1.1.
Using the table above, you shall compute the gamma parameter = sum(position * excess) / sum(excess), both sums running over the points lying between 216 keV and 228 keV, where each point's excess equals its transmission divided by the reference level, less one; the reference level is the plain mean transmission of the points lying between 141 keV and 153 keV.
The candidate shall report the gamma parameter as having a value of 221.8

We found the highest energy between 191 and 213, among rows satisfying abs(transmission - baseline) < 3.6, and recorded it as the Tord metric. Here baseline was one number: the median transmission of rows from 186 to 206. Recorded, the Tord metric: 202.0 keV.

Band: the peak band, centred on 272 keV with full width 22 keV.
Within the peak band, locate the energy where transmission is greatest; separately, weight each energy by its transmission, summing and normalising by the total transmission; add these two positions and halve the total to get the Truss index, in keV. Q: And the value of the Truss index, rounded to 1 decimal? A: 268.2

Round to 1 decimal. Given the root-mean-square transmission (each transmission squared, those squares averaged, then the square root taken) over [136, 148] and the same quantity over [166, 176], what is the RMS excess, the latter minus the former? 5.7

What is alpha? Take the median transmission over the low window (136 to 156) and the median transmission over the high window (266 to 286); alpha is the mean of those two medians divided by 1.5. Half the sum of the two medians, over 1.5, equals 23.7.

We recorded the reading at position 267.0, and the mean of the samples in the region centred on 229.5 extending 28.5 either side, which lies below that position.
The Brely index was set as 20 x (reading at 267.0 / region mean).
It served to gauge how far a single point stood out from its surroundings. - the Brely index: 19.7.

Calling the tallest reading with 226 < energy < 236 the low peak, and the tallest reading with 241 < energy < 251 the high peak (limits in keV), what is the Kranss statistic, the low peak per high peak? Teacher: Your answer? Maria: 0.97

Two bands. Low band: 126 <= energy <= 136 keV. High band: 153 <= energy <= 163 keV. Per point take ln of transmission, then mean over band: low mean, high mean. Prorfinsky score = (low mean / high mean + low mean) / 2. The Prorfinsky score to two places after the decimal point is 2.34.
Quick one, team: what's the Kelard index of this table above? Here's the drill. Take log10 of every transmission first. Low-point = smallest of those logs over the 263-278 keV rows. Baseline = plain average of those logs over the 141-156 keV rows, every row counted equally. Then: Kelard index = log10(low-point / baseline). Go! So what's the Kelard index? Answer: 0.021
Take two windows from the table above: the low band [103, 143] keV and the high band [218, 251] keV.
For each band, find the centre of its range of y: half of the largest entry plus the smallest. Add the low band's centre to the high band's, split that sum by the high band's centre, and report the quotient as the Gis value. 1.96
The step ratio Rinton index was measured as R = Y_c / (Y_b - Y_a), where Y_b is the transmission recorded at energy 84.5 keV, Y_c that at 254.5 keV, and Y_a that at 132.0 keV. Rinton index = 18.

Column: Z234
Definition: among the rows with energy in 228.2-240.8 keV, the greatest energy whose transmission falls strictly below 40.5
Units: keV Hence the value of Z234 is 239.5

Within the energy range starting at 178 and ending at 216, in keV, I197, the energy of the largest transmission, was 189.5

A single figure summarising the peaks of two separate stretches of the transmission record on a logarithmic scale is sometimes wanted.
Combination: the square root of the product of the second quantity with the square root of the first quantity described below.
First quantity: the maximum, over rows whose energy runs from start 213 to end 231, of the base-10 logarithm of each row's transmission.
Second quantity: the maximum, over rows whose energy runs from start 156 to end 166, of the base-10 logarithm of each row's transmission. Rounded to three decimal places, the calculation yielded 1.427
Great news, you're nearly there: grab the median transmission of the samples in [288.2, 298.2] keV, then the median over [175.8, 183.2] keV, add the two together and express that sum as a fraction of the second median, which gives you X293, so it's 1.94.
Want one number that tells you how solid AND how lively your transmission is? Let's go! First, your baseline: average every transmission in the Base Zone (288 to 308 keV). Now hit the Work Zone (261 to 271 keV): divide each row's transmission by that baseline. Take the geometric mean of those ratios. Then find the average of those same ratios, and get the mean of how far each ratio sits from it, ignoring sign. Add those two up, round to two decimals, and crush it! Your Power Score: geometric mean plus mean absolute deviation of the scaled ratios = 1.01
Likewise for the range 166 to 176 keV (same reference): 0.98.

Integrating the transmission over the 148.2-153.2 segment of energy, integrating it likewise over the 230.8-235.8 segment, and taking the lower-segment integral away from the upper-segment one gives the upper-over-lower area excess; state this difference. 32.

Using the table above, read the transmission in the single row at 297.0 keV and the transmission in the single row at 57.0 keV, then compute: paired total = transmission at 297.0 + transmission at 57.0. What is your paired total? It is 77.7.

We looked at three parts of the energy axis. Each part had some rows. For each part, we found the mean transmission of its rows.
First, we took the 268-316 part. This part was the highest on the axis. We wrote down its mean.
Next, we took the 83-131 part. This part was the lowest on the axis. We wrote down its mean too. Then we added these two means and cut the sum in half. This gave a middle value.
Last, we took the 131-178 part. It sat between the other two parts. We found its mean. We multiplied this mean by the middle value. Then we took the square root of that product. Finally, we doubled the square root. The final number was 75.4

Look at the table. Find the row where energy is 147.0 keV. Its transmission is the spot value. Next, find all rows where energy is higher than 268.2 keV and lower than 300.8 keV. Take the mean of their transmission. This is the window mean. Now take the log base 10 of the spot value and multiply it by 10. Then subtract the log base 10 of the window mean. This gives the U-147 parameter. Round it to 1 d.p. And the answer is 13.4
